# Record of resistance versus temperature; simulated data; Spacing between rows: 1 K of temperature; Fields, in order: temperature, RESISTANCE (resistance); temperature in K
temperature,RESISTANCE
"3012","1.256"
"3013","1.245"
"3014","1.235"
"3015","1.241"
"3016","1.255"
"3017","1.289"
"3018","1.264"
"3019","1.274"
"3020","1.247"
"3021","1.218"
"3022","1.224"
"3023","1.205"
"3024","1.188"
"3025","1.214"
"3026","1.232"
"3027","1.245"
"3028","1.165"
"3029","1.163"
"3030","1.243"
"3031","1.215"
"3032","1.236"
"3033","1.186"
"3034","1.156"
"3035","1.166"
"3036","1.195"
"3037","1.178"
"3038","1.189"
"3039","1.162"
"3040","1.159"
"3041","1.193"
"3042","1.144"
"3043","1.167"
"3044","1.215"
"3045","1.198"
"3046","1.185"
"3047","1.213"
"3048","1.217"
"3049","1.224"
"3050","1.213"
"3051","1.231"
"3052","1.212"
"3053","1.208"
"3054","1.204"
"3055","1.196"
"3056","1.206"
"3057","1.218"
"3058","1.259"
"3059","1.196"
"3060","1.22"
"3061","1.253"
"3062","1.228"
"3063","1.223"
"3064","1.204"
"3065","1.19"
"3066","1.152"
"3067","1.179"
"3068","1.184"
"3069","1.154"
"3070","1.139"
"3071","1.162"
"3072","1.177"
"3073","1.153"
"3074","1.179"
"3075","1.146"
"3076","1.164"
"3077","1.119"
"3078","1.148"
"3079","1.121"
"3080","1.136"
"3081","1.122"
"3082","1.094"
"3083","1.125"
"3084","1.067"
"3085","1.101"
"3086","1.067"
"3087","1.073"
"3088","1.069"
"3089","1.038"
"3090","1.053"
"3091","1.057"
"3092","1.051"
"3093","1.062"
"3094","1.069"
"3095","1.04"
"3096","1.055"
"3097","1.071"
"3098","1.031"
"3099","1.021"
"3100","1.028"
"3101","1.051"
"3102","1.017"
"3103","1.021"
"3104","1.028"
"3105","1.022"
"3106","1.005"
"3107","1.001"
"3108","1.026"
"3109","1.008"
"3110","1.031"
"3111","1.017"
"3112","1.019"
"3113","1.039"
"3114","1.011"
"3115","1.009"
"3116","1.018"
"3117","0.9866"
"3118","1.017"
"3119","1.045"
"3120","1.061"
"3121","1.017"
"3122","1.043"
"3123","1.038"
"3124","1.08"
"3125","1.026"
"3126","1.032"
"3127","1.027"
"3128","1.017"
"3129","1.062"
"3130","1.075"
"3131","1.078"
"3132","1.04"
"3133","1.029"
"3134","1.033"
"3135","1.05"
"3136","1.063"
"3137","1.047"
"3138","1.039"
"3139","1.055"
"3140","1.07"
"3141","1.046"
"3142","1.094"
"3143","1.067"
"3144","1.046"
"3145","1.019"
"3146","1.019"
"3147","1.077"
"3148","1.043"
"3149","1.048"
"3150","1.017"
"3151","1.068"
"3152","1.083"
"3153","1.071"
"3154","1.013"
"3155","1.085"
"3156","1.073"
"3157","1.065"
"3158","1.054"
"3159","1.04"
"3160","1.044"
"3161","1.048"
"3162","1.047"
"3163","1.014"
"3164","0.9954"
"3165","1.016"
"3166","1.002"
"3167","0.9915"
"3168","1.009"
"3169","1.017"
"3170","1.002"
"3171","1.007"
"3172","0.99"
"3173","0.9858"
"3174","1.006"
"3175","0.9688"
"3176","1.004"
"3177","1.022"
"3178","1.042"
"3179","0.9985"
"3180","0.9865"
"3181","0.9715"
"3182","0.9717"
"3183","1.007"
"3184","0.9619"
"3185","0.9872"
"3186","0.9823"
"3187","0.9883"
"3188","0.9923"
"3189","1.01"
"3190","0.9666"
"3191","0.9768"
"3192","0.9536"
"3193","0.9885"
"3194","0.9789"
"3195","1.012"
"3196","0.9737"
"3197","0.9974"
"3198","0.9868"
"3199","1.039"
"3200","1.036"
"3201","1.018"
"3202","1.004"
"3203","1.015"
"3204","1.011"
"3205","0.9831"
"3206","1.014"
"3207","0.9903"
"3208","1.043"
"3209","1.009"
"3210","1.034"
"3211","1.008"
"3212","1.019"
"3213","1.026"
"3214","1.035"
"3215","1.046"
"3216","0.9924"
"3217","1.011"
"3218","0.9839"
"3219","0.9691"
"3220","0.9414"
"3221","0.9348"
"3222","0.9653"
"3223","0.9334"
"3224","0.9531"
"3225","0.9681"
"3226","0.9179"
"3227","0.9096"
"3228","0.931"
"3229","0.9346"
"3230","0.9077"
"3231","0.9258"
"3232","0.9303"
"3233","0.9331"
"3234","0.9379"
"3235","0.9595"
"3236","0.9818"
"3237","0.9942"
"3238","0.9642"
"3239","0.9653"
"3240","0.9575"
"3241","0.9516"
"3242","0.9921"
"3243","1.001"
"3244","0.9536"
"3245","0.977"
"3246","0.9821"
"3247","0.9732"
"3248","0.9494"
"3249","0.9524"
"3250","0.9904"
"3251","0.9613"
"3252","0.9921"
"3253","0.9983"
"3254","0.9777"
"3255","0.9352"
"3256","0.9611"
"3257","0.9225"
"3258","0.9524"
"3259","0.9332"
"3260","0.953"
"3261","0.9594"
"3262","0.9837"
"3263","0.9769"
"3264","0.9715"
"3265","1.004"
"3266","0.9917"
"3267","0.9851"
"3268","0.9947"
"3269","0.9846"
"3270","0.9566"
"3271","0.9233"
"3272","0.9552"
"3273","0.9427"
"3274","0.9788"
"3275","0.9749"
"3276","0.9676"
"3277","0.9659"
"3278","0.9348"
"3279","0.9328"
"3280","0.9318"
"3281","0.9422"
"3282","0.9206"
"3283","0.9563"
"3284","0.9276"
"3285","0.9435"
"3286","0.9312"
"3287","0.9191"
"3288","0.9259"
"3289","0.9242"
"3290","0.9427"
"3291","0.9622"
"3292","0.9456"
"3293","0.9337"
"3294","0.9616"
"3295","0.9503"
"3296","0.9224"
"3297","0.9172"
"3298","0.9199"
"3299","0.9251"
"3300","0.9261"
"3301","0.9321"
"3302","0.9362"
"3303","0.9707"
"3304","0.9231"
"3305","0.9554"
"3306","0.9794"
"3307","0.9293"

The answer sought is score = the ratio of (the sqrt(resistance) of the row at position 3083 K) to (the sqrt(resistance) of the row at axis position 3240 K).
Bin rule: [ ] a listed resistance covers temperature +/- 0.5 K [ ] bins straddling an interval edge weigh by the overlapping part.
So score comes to 1.08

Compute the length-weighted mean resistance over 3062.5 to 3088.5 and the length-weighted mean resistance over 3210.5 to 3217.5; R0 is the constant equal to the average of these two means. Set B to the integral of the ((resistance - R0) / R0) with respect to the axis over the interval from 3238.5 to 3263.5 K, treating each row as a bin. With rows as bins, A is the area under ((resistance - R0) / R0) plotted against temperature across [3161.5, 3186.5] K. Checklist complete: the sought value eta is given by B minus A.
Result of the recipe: -1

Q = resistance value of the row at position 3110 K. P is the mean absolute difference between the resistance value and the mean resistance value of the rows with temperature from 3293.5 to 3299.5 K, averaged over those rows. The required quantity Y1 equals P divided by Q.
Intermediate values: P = 0.015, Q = 1.031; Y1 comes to 0.0150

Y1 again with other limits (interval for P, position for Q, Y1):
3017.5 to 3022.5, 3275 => 0.0200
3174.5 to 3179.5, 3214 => 0.0193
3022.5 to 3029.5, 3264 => 0.0262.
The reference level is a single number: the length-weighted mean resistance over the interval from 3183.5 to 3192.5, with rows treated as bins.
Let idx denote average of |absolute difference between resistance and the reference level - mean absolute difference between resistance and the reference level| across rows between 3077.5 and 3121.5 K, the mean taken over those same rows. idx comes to 0.0307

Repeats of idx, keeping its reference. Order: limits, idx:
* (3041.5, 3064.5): 0.0168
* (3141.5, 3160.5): 0.0207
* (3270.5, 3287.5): 0.0158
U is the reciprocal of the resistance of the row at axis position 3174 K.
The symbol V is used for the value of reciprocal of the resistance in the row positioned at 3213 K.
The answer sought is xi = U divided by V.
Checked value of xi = 1.02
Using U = 0.99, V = 0.97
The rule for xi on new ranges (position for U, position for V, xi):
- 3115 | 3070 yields 1.13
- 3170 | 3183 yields 1.00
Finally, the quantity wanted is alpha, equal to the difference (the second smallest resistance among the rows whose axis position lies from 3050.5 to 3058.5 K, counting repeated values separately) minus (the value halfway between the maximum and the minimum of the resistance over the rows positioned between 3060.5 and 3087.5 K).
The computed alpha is 0.04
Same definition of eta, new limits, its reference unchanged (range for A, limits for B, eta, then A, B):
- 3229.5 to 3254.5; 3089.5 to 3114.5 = 2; -2.7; -1.1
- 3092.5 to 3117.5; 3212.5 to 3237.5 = -2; -1.2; -2.8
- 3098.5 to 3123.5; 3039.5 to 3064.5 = 4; -1.3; 3.0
